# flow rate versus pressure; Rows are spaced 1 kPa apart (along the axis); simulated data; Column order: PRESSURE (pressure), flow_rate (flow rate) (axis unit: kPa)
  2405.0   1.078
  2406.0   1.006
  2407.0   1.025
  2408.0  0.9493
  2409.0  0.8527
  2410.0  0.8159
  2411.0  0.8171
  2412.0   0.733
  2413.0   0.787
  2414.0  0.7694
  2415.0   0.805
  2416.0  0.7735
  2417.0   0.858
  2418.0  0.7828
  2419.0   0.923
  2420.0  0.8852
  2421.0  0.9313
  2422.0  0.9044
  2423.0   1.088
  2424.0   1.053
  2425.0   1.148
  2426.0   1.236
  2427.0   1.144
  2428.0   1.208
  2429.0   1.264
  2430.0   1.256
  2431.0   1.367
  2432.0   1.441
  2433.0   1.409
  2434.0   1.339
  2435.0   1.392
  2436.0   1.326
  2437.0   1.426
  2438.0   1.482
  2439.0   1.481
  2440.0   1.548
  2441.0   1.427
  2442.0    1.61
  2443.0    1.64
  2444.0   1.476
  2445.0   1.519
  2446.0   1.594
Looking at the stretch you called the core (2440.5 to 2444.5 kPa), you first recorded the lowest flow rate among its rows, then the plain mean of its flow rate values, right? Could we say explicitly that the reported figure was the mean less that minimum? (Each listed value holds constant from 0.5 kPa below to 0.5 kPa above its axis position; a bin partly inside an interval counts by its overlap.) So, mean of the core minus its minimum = 0.11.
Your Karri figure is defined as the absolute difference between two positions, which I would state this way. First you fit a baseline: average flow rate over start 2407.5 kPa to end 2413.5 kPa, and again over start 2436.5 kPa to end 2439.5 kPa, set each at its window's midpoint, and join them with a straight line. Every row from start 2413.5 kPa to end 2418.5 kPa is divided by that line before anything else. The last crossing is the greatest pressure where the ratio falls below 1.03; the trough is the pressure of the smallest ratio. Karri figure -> 0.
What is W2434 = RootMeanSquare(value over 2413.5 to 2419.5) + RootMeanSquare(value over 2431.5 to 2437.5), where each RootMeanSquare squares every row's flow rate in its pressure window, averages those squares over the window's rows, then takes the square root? 2.21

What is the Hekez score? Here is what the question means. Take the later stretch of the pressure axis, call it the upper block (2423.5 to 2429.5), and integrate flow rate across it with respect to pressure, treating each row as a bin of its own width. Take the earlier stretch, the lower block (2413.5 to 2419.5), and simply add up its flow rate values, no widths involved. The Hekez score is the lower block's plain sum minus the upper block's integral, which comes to -2.1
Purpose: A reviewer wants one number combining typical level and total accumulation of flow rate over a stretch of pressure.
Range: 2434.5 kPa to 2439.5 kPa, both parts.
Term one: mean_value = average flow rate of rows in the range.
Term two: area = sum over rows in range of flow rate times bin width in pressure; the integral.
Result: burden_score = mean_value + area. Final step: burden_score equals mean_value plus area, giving 8.5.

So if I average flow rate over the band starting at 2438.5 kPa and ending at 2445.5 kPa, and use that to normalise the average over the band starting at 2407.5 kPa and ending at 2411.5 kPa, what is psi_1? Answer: 0.56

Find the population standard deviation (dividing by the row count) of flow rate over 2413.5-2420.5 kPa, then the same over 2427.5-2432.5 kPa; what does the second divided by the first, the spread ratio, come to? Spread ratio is 1.5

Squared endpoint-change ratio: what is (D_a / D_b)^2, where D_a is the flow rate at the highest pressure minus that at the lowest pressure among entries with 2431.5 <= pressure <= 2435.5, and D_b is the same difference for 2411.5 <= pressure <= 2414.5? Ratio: 1.8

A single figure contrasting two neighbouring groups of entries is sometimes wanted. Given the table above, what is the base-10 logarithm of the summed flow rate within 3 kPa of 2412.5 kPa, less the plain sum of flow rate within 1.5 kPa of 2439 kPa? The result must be -3.84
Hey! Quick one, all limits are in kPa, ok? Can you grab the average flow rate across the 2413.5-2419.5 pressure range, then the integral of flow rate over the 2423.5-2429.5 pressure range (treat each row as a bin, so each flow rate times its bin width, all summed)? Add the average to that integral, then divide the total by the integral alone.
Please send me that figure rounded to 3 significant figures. 1.12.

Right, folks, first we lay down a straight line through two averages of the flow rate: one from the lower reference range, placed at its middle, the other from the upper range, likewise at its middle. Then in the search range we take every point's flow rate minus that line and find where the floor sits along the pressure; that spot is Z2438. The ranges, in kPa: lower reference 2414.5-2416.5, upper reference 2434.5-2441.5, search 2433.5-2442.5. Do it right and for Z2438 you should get 2441.0 kPa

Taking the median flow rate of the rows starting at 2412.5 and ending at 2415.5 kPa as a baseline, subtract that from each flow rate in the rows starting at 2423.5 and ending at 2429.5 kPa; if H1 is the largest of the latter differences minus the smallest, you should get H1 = 0.21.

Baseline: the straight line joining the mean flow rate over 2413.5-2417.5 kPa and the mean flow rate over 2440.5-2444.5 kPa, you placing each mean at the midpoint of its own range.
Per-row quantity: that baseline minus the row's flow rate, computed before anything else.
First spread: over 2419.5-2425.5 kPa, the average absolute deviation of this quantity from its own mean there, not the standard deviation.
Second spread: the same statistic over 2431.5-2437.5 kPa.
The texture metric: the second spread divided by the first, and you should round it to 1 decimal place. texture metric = 1.1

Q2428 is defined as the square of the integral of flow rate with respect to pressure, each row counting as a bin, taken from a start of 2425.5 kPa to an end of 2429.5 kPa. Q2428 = 24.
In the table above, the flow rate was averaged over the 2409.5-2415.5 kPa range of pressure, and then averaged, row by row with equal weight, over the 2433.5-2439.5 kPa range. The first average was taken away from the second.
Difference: 0.62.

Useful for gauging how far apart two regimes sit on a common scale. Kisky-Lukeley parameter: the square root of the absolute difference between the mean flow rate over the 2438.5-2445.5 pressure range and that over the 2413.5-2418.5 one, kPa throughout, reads 0.85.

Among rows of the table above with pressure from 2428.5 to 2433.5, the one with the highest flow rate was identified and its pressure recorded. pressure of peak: 2432.0 kPa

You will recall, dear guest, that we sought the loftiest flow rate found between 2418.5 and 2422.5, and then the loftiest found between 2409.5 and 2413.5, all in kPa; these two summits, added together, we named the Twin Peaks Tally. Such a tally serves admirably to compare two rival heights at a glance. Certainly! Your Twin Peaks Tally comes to 1.75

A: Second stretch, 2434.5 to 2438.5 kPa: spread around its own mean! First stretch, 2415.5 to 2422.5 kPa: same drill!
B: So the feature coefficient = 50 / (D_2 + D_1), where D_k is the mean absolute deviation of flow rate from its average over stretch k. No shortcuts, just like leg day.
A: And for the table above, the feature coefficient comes 502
